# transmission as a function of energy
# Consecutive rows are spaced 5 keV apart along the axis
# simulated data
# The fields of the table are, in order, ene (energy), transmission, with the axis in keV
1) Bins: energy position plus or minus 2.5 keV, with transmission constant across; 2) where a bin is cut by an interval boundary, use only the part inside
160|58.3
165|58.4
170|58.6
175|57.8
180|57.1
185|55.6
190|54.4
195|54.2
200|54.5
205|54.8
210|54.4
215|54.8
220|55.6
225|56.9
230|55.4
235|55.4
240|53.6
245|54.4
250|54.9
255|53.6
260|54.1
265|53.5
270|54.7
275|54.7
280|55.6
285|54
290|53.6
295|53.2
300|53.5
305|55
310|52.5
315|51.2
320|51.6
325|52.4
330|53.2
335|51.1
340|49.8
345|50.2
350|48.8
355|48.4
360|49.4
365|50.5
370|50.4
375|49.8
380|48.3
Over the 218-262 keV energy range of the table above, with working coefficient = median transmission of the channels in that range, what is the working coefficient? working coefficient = 54.9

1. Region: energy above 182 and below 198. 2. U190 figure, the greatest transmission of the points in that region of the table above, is 55.6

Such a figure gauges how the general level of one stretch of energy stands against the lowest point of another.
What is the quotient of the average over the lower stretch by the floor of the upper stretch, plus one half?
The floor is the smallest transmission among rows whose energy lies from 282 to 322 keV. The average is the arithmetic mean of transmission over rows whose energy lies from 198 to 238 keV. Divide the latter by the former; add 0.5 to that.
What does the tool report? 1.58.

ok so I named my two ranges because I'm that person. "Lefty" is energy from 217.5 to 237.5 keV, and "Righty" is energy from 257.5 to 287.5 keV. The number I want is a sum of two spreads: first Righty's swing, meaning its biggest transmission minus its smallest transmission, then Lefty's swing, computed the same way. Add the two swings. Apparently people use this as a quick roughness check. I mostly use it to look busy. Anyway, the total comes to 3.6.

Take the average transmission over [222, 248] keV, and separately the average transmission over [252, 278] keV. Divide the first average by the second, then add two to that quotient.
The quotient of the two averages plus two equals 3.02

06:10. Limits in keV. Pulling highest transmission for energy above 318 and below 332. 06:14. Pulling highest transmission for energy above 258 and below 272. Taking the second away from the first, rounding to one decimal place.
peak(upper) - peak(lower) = -1.5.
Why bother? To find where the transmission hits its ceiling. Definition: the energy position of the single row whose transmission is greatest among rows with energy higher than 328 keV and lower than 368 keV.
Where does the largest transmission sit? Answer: 330 keV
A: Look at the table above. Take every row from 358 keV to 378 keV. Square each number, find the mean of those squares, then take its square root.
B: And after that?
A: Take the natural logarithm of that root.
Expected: 3.91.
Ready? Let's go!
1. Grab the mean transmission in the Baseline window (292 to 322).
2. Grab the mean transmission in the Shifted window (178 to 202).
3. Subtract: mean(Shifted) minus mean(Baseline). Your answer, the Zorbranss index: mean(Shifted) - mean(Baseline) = 2.3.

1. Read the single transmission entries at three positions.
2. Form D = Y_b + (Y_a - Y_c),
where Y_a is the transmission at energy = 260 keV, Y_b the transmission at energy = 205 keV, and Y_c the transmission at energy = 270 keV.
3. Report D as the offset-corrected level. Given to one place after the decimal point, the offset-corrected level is 54.2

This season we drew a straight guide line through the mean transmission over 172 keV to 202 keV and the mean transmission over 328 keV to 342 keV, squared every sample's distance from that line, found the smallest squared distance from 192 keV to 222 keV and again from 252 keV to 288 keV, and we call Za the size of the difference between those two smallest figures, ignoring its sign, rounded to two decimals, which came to 0.00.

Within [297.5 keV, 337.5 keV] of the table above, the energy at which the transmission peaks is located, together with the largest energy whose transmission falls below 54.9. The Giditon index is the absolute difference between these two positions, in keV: 30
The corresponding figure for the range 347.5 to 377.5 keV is 10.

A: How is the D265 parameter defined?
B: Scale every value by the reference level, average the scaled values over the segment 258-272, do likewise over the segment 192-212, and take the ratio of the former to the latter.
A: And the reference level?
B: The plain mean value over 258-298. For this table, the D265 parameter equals 0.99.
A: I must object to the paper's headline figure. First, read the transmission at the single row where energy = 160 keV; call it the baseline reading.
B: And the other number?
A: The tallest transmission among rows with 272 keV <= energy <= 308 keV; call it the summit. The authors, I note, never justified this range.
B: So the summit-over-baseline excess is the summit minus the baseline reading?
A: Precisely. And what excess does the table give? -2.7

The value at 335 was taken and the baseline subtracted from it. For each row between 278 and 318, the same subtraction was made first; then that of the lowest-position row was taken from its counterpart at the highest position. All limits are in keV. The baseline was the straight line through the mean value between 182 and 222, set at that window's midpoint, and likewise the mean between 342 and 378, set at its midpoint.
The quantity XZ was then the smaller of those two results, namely -3.3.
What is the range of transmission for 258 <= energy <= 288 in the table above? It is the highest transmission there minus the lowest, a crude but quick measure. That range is 2.1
